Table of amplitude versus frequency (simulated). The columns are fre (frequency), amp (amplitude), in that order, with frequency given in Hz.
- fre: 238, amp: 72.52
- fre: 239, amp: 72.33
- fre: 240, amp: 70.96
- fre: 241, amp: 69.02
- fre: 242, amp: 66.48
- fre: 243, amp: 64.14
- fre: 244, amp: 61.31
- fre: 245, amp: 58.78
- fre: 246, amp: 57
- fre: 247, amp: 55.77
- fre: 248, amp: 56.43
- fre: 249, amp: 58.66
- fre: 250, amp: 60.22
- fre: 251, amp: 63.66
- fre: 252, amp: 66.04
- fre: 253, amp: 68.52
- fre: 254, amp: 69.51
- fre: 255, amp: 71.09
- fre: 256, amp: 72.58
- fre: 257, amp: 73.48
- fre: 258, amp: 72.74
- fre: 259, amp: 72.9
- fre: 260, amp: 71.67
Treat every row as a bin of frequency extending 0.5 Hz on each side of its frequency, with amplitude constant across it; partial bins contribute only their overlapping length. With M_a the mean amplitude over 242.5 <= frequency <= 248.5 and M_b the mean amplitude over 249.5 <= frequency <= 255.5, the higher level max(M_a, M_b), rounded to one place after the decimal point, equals 66.5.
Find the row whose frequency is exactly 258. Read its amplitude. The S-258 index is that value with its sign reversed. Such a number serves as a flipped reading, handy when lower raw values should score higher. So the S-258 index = -73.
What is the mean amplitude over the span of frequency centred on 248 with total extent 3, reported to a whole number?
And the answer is 57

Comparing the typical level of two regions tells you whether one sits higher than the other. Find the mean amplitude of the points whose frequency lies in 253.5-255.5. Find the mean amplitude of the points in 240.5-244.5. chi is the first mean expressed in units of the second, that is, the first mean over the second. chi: 1.1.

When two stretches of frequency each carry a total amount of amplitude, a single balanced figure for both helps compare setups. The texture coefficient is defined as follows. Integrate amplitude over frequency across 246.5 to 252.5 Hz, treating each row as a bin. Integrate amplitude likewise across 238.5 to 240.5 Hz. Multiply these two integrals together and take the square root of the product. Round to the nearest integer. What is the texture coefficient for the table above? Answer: 227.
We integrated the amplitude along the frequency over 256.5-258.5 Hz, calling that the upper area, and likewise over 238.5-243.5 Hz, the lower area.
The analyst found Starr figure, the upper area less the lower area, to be -197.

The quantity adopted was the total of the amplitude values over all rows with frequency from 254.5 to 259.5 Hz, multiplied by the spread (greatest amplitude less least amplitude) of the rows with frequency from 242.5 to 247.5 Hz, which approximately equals 3037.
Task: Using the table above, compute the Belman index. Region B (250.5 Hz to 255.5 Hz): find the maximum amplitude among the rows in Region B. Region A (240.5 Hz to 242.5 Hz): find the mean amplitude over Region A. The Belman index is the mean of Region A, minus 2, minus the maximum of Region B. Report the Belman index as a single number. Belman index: -5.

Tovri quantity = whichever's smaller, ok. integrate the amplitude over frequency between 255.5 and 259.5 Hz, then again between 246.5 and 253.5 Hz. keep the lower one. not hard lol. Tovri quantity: 292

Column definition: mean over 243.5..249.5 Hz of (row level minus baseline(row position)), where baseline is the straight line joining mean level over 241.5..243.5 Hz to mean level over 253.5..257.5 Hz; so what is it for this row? -9.3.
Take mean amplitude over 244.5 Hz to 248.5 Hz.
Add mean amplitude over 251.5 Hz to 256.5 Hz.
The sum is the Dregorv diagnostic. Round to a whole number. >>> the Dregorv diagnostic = 127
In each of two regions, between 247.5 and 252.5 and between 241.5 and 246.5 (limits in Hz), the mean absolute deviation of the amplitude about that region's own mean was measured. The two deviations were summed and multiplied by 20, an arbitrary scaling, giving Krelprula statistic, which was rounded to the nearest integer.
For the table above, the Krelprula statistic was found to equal 122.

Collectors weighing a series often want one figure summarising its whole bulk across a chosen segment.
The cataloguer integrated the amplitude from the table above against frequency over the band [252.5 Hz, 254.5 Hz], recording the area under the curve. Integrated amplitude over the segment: 138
